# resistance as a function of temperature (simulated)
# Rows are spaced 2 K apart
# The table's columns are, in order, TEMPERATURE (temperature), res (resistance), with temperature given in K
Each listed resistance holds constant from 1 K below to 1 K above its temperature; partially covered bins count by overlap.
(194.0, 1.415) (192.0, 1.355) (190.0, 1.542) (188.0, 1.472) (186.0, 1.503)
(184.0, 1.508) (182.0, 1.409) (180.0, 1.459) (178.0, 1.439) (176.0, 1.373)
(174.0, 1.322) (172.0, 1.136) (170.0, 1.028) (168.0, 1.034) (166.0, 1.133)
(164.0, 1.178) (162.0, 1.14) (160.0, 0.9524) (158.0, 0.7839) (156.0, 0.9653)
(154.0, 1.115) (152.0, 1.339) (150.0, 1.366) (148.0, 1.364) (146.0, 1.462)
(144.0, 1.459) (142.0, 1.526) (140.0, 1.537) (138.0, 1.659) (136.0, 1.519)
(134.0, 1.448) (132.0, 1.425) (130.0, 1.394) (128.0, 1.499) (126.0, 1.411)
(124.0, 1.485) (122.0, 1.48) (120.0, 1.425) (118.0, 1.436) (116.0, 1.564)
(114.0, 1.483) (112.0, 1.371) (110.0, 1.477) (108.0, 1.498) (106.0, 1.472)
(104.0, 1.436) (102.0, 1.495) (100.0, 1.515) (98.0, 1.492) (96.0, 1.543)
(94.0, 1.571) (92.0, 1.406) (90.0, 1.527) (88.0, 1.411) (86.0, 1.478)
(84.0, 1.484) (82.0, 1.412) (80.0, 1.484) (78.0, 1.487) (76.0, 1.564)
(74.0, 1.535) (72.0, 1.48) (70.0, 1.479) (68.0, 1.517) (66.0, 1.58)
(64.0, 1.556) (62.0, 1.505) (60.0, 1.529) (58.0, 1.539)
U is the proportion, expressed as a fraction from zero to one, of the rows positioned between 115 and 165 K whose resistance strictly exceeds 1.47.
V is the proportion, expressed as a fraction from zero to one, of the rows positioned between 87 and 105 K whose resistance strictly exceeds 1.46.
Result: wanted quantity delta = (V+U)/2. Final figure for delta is 0.49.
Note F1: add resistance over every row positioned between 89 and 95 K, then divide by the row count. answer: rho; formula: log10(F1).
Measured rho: 0.176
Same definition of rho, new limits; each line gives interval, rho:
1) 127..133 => 0.158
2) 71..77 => 0.184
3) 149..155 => 0.105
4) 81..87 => 0.164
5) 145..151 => 0.145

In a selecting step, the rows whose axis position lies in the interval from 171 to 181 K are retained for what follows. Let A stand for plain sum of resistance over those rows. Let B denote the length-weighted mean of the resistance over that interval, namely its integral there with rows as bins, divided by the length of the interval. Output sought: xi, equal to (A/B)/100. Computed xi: 0.050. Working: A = 6.7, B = 1.35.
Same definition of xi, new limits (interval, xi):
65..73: 0.040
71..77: 0.030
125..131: 0.030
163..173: 0.050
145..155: 0.050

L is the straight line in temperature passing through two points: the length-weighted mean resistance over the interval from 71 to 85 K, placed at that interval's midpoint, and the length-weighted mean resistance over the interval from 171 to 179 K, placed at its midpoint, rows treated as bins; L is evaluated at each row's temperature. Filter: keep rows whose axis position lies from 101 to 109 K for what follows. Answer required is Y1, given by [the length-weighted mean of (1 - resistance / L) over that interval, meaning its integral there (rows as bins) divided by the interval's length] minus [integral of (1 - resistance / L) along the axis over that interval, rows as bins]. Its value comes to 0.2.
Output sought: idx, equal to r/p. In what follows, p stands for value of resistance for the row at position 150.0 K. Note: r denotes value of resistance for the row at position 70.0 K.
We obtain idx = 1.08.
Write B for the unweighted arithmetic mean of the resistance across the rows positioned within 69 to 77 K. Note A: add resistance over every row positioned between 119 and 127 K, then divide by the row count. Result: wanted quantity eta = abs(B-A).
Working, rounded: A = 1.45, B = 1.51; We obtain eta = 0.064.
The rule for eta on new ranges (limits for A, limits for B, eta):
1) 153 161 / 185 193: 0.514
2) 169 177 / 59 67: 0.328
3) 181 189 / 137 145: 0.072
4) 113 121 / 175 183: 0.057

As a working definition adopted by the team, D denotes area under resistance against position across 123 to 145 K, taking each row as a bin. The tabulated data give 32.7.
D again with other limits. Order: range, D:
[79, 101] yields 32.6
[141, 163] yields 26.9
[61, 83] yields 33.2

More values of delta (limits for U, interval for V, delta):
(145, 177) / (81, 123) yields 0.33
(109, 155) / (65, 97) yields 0.62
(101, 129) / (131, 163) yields 0.48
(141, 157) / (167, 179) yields 0.06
